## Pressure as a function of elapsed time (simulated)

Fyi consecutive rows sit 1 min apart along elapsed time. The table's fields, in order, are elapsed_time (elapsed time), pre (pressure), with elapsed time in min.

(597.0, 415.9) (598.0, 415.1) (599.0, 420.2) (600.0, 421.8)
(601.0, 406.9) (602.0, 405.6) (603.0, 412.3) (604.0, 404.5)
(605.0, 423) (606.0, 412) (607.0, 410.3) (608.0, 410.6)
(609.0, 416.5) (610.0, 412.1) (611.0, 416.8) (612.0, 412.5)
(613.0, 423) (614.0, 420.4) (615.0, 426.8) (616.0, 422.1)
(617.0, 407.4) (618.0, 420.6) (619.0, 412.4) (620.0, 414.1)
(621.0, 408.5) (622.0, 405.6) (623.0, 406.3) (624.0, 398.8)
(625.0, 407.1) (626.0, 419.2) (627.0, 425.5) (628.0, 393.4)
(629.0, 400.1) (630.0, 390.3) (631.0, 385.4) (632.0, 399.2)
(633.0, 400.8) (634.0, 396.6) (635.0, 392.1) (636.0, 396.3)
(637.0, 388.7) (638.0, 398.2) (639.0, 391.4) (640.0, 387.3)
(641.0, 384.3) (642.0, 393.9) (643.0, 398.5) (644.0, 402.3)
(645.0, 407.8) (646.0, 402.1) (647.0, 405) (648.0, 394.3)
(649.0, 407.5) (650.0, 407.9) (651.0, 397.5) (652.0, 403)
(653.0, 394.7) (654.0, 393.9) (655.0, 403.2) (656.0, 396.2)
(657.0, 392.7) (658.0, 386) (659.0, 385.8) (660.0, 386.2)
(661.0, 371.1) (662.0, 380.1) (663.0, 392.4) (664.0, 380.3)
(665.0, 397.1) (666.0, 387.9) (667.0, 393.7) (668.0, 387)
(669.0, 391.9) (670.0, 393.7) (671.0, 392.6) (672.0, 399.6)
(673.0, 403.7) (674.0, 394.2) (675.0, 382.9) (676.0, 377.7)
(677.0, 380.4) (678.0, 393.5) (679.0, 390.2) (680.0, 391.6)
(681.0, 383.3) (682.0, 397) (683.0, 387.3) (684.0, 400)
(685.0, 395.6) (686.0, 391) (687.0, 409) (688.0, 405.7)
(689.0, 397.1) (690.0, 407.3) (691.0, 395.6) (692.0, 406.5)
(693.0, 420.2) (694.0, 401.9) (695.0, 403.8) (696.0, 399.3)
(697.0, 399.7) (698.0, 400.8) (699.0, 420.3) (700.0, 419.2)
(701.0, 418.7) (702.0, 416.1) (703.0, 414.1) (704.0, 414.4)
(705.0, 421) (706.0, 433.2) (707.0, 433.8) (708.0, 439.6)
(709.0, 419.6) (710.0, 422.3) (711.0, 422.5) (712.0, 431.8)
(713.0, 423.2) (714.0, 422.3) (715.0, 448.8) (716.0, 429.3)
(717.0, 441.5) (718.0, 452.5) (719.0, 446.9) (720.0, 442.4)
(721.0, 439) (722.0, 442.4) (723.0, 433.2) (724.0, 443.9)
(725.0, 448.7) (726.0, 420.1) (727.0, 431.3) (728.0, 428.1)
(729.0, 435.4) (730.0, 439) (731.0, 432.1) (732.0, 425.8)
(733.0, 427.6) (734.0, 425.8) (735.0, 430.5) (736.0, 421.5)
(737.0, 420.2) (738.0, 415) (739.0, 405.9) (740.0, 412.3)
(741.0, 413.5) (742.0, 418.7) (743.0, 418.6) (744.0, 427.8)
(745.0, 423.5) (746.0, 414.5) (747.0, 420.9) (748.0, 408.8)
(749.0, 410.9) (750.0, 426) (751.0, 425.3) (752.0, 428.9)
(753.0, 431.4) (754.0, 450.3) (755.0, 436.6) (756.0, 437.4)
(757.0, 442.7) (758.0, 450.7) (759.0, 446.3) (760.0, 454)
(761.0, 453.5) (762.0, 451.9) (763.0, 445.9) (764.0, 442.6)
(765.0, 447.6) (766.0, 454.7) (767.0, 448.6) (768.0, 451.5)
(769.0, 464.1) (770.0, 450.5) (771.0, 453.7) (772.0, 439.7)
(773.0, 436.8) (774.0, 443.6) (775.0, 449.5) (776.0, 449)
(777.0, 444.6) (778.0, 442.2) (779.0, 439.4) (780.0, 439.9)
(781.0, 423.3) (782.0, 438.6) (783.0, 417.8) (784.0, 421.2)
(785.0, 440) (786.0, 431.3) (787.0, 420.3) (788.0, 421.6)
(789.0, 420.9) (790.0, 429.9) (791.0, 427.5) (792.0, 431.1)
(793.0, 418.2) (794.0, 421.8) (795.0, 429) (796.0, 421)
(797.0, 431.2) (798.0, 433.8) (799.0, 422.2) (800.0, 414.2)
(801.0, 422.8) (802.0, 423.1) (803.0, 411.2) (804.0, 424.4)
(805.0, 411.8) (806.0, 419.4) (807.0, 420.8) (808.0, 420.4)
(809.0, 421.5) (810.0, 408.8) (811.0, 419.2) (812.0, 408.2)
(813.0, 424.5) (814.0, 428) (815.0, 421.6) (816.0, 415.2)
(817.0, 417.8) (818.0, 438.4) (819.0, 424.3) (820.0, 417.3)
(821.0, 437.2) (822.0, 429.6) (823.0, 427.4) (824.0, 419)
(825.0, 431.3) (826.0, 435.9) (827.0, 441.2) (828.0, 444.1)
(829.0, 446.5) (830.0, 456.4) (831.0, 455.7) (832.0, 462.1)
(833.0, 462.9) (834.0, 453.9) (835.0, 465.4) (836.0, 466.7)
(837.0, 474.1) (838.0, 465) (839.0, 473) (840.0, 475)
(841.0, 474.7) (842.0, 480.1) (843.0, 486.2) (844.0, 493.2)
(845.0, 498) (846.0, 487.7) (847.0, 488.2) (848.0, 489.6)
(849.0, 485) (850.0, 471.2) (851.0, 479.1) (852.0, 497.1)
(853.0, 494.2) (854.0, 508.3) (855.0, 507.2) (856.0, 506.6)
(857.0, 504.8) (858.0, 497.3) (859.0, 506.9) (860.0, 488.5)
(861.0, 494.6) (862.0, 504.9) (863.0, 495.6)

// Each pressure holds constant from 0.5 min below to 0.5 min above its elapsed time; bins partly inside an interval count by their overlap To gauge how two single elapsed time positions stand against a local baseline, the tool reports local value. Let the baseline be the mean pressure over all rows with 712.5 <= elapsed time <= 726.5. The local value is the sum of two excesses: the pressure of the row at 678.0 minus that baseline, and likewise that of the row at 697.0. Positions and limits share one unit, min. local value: -83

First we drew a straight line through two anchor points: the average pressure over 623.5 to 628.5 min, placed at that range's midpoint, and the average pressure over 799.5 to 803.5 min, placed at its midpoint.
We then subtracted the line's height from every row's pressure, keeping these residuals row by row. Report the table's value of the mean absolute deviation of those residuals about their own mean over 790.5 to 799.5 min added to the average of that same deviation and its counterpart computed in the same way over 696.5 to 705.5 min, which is 10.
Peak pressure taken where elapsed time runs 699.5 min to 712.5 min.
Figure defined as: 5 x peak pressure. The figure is 2198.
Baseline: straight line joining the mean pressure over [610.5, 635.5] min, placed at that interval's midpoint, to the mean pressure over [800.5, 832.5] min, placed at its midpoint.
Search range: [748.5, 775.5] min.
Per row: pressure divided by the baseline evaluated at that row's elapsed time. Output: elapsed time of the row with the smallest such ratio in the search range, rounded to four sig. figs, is 749.0 min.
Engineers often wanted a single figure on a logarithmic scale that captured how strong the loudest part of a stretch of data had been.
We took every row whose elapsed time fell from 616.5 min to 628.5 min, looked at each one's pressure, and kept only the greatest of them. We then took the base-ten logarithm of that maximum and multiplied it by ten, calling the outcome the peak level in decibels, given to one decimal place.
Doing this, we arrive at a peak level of 26.3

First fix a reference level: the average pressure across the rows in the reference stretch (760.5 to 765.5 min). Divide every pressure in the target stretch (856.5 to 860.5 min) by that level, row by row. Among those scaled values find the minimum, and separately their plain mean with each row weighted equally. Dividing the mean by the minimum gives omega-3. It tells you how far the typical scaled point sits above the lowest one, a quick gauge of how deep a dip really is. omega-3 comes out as 1.022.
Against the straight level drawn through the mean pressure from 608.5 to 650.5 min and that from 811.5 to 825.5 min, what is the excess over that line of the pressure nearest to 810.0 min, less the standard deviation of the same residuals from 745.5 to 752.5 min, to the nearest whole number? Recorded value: -22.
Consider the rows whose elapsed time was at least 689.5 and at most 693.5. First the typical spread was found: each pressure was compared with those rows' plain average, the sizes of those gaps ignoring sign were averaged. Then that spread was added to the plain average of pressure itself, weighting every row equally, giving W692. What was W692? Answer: 414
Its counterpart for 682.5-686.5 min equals 398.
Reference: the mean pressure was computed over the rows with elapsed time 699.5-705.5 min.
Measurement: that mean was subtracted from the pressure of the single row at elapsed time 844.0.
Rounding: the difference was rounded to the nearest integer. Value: 76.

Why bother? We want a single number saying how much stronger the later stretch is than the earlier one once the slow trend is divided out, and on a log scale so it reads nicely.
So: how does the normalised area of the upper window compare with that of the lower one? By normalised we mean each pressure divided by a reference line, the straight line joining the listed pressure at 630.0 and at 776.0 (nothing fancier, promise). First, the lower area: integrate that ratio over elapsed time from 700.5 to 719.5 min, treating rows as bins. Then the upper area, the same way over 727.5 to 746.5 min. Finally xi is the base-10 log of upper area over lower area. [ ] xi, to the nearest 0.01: -0.02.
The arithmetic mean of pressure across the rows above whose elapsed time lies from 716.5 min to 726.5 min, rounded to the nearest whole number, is 441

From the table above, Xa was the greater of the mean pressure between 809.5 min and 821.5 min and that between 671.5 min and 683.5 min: 422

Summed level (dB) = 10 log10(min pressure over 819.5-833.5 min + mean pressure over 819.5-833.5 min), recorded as 29.3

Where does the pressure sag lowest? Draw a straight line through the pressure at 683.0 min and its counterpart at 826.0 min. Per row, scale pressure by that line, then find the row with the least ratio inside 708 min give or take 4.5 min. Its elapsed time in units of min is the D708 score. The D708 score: 704.0 min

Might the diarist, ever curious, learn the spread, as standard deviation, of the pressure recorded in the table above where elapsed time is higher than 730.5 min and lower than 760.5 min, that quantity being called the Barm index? 13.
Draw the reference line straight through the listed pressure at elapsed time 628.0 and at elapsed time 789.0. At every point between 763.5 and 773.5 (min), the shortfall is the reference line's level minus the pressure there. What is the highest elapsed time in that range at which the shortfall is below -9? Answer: 773.0 min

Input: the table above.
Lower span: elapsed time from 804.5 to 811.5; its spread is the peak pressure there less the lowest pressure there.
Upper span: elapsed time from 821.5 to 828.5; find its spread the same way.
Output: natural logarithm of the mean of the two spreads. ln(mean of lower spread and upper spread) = 2.94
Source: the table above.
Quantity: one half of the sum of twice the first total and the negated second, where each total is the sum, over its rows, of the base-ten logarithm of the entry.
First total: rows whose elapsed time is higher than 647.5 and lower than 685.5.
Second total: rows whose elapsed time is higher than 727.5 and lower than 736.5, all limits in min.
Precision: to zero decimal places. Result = 87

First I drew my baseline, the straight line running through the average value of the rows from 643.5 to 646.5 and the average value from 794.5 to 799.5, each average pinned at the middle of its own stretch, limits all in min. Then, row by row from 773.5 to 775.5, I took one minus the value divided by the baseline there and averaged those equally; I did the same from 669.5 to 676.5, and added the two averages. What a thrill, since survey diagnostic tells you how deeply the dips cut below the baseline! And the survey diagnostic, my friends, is -0.01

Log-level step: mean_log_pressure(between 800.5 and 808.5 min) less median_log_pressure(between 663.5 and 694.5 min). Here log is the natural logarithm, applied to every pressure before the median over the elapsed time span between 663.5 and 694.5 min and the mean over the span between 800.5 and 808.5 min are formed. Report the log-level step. 0.063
